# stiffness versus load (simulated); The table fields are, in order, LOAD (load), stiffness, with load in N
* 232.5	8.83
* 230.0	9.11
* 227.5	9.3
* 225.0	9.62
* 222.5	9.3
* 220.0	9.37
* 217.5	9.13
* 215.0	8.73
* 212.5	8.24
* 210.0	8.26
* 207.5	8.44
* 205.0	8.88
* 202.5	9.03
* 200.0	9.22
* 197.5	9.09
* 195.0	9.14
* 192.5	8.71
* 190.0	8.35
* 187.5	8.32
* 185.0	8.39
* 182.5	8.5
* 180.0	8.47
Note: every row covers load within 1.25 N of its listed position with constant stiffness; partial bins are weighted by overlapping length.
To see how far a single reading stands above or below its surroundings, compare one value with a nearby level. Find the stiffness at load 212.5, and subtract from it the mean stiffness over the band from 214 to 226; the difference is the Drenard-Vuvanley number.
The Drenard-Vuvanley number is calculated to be -0.99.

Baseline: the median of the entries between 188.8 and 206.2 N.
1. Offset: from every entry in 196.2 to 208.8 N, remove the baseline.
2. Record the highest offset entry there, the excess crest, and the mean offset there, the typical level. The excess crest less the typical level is 0.29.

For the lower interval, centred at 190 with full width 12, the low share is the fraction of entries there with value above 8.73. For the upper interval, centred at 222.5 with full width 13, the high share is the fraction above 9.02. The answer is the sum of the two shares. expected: 1.2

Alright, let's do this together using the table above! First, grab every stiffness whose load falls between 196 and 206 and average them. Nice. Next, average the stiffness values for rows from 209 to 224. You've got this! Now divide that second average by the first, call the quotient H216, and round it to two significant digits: 0.98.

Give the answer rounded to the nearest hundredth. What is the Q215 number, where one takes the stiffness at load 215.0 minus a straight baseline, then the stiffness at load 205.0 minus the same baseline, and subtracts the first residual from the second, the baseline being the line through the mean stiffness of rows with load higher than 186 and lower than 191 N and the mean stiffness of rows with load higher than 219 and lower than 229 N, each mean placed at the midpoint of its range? 0.45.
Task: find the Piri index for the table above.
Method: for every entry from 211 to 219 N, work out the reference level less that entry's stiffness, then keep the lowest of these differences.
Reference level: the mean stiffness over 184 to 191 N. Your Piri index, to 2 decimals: -0.78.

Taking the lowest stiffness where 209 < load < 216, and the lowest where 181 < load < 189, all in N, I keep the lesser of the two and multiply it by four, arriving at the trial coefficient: 33.0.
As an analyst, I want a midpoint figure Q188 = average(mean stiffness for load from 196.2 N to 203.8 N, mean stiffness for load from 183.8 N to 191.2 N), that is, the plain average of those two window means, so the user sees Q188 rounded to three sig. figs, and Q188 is 8.73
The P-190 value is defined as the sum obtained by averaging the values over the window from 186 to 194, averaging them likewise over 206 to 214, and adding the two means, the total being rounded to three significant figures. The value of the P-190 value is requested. 16.8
